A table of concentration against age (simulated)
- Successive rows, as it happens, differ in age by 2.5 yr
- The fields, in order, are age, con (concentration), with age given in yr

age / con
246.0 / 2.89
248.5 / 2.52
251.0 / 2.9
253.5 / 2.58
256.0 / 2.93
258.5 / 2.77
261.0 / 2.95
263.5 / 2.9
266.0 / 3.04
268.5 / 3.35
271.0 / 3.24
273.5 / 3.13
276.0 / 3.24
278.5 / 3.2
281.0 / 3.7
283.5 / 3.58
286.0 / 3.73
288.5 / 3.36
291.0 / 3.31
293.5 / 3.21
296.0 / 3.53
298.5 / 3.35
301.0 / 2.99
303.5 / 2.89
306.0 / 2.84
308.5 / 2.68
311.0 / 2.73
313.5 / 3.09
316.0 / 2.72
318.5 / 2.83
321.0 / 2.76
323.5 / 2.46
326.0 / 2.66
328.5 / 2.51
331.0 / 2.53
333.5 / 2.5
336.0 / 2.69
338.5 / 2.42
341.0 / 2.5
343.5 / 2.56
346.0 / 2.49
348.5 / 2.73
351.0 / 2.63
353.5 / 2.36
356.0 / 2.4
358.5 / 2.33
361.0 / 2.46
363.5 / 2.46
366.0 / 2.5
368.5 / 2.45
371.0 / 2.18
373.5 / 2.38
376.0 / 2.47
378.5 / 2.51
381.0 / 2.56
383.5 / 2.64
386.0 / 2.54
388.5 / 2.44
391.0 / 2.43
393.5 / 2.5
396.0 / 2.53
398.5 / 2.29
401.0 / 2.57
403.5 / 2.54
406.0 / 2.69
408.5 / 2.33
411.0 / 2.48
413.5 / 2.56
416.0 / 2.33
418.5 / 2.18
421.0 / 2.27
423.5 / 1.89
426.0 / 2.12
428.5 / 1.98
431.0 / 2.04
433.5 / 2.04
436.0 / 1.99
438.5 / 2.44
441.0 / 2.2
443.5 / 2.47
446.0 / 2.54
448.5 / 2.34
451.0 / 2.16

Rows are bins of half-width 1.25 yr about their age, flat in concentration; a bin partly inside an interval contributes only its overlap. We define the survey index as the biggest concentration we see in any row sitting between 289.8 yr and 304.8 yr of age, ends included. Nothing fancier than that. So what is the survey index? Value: 3.53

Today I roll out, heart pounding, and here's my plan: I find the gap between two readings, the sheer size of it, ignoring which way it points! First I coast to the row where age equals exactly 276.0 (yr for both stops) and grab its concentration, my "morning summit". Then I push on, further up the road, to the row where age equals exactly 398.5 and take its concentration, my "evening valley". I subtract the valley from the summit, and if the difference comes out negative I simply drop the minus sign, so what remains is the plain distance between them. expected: 0.95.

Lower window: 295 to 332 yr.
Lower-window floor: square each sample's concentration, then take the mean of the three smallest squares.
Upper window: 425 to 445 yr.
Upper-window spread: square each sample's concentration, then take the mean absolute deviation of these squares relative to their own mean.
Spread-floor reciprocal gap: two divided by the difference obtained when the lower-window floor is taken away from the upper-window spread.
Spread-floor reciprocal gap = -0.36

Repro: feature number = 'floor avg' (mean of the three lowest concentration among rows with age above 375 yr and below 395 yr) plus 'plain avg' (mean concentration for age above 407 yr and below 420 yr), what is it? 4.8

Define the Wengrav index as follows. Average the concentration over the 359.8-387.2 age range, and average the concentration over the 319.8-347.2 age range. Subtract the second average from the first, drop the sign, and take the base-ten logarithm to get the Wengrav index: -1.1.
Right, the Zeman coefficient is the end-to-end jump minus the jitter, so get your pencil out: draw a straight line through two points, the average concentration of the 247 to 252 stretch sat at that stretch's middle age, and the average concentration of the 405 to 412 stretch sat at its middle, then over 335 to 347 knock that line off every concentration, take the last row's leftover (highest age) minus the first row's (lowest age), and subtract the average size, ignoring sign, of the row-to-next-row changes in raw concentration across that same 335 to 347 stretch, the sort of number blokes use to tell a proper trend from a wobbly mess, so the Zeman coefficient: -0.31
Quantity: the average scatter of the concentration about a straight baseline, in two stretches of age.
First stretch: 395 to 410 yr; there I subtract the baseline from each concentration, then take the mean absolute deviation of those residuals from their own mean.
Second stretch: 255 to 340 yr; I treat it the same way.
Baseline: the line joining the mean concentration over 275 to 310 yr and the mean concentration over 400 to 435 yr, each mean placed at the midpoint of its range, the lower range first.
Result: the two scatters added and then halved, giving 0.17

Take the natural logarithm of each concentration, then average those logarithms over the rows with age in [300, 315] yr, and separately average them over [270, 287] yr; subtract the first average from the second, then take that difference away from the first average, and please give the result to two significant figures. 0.88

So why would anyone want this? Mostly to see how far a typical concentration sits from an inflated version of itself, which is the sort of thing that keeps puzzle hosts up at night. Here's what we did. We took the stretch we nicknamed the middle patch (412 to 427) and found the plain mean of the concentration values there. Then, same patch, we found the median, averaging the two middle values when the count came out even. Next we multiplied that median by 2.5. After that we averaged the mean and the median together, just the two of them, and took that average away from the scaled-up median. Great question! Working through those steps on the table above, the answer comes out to 3.3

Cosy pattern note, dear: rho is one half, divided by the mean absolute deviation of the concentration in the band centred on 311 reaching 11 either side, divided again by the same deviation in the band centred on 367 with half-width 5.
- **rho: 45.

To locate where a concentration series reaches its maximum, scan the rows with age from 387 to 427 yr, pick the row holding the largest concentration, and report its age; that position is 406.0 yr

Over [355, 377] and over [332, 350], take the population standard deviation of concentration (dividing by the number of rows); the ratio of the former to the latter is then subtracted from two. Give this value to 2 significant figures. 1.1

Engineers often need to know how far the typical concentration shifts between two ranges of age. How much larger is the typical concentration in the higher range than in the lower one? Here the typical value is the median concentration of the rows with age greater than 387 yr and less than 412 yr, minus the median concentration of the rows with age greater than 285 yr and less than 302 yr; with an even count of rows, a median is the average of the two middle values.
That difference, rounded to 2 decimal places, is -0.86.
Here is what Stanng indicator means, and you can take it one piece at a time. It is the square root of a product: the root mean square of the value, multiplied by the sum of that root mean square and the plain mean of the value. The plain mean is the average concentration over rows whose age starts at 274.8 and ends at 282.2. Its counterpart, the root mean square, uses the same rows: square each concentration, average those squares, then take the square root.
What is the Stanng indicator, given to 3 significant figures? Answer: 4.79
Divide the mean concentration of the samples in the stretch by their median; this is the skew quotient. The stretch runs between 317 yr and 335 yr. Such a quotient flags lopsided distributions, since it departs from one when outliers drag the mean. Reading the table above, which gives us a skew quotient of 1.03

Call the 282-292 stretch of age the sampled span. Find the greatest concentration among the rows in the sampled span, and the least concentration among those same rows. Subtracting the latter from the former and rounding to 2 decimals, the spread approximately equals 0.42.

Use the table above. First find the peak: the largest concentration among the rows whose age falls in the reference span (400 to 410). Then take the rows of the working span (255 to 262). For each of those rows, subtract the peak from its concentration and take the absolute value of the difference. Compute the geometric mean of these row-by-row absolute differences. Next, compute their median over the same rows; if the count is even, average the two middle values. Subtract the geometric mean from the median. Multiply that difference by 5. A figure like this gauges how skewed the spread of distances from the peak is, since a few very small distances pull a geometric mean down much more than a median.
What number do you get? 0.35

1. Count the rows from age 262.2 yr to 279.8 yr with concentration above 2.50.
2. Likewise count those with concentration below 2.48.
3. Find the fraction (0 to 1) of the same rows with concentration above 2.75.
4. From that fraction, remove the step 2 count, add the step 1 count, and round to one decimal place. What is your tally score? 8.0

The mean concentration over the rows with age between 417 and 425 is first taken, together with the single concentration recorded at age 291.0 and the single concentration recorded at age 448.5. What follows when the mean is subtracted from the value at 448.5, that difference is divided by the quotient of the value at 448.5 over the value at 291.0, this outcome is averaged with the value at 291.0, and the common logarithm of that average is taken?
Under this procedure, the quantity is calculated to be 0.26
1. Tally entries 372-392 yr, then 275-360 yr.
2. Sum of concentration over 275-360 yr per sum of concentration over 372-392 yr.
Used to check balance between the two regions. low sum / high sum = 4.9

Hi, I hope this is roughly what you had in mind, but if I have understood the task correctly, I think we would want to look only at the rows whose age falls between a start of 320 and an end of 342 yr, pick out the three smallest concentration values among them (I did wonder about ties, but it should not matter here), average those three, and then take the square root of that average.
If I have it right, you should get 1.57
